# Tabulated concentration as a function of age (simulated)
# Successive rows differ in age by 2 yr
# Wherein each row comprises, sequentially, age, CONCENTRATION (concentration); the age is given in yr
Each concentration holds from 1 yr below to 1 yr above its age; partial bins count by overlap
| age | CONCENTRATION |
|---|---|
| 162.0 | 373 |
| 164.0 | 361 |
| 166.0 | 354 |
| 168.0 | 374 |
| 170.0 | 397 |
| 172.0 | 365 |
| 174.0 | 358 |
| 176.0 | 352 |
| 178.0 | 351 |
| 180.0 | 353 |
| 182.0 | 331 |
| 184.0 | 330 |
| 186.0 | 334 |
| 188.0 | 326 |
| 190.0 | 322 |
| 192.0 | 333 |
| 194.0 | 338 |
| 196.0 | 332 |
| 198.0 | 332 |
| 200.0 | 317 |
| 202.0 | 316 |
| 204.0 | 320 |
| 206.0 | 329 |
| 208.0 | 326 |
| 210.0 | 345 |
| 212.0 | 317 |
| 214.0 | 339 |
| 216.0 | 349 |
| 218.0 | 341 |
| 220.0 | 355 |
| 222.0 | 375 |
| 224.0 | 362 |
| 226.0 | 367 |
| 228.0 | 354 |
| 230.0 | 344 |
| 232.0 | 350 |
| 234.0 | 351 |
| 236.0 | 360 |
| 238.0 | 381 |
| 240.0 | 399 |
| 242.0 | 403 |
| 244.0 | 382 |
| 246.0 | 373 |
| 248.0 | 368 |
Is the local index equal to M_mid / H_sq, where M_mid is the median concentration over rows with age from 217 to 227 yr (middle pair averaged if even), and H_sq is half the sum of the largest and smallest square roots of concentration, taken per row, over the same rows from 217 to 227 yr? 19.1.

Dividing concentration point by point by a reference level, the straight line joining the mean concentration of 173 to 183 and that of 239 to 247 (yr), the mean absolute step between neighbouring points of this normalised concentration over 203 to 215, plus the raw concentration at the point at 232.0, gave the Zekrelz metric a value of 350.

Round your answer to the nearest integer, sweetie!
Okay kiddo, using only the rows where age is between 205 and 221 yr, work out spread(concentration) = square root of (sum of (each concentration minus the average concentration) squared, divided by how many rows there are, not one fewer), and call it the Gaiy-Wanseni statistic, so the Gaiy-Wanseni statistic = 12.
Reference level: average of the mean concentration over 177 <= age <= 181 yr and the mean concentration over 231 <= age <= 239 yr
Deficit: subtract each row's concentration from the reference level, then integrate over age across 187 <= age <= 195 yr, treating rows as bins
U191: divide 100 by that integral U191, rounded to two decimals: 0.47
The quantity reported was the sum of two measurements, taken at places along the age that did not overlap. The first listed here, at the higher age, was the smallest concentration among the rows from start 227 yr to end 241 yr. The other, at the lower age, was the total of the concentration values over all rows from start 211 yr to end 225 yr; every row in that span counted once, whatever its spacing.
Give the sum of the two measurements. 2782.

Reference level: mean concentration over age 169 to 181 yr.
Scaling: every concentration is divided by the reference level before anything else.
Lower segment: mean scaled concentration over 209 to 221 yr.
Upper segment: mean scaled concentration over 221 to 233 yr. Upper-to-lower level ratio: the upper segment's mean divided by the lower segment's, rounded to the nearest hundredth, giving 1.05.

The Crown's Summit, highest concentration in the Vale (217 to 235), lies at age 222.0 yr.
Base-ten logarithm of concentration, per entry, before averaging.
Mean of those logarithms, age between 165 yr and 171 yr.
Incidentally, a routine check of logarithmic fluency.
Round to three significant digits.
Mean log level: 2.57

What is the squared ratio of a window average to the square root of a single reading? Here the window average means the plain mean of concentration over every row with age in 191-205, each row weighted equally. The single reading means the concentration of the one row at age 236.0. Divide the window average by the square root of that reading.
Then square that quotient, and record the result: 297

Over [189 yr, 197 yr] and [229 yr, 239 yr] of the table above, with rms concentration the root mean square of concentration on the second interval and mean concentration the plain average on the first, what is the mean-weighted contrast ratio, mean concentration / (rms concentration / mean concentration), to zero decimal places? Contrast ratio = 307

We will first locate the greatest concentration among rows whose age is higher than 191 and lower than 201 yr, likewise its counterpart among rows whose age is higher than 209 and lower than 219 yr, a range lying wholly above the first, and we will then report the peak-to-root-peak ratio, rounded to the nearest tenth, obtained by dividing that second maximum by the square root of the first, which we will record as 19.0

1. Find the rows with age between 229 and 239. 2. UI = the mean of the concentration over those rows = 357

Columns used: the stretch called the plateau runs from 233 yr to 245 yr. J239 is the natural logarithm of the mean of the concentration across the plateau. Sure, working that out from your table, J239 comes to 5.94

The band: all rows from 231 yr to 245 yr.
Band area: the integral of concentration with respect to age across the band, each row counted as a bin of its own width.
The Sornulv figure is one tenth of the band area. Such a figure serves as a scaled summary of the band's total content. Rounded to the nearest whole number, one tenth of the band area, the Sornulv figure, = 525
